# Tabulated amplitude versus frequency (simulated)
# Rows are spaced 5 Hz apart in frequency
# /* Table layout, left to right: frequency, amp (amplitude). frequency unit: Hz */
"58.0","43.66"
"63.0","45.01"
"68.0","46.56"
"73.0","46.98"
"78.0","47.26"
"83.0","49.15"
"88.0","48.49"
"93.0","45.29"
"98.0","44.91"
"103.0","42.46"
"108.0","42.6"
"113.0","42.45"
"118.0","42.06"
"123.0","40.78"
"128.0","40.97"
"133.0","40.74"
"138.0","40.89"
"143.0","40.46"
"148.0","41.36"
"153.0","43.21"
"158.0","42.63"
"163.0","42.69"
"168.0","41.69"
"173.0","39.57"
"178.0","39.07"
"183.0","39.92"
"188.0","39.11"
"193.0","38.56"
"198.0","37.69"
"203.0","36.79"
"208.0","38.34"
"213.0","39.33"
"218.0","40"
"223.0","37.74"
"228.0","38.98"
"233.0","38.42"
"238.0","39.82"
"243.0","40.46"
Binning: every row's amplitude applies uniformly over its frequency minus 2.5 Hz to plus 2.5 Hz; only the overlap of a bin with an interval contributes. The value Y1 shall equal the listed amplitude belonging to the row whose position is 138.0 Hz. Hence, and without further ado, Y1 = 40.89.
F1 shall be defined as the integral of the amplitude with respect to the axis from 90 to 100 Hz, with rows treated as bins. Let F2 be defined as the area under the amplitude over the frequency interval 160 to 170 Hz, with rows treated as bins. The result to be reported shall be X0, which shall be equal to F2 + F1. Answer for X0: 875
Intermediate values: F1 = 453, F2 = 422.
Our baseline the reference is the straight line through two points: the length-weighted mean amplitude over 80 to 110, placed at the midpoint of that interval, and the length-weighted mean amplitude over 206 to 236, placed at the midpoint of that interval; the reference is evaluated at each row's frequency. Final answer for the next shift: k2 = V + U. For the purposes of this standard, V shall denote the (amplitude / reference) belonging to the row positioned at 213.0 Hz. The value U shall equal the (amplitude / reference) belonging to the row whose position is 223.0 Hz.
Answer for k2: 1.98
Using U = 0.97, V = 1.00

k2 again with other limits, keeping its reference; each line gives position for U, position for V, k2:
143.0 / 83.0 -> 2.00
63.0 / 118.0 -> 1.90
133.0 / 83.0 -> 2.00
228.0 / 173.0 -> 1.97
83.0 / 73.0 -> 2.07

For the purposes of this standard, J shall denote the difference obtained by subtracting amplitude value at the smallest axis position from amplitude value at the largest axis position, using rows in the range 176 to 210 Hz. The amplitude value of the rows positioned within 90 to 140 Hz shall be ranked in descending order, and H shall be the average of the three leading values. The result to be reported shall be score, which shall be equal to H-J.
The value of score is 45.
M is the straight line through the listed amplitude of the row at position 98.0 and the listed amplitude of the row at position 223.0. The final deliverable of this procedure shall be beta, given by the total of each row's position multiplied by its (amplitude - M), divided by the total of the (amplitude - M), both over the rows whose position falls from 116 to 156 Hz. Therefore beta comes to 128.2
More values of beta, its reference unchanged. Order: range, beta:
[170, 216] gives 188.3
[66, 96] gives 83.6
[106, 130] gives 119.0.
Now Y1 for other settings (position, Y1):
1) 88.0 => 48.49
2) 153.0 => 43.21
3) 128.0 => 40.97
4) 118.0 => 42.06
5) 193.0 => 38.56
